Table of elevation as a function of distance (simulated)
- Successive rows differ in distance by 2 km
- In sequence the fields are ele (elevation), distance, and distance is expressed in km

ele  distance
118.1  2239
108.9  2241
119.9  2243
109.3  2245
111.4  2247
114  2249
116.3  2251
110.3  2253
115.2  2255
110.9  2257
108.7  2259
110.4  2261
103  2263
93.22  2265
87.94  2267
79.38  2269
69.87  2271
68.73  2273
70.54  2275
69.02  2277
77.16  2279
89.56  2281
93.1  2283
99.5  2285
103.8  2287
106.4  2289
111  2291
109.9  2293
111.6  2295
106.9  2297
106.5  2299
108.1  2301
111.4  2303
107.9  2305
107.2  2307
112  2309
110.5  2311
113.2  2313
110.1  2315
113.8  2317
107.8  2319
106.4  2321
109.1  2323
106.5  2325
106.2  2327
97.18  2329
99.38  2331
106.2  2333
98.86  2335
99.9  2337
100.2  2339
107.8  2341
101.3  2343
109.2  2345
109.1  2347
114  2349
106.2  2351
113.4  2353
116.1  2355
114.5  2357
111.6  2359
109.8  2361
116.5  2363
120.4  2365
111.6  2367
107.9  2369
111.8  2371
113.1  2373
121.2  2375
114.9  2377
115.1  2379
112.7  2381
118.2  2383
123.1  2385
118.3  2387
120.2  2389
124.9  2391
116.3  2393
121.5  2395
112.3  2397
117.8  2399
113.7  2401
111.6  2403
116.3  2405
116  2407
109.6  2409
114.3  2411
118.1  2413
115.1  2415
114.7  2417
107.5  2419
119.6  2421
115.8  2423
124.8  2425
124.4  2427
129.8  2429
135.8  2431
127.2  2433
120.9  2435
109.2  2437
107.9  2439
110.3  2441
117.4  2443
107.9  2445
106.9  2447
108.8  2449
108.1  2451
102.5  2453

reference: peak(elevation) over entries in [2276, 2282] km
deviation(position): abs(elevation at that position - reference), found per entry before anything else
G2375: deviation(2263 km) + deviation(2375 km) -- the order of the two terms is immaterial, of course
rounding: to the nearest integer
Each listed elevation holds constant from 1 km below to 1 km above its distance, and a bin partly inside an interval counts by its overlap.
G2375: 45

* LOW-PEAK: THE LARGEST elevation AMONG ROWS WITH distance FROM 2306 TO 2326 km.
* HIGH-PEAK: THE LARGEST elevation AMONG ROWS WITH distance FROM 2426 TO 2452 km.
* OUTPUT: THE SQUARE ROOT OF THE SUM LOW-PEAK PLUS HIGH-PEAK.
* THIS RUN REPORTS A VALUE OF 15.8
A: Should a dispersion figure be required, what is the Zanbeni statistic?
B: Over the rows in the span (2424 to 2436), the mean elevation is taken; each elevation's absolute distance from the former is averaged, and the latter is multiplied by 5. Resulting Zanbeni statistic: 19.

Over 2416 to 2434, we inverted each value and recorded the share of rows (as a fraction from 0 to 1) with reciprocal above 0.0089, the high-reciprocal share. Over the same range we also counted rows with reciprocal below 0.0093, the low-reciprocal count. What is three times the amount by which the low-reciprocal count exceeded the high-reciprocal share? 24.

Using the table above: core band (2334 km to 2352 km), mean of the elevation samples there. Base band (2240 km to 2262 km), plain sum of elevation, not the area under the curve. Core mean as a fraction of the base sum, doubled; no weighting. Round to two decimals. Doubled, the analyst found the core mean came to 0.17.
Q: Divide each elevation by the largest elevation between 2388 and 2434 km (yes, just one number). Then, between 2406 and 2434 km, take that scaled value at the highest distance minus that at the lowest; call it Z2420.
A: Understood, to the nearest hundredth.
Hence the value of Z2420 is 0.08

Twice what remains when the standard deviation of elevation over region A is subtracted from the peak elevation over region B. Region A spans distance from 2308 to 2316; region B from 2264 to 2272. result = 184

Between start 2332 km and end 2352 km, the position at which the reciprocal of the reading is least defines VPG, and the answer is 2349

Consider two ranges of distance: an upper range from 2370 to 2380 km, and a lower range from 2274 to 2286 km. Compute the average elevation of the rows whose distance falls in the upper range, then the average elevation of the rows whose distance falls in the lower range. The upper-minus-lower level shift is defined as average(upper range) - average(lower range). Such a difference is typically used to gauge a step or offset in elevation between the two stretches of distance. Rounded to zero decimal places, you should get 32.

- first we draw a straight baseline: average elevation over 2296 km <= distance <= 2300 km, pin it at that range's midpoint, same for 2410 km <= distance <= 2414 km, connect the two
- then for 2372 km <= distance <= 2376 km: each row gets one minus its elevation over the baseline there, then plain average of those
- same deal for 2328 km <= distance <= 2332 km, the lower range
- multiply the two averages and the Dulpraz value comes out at -0.0037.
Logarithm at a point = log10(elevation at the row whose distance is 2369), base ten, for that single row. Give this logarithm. 2.03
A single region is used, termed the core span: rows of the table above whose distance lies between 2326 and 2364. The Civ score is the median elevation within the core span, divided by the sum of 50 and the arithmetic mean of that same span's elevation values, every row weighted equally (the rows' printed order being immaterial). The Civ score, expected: 0.686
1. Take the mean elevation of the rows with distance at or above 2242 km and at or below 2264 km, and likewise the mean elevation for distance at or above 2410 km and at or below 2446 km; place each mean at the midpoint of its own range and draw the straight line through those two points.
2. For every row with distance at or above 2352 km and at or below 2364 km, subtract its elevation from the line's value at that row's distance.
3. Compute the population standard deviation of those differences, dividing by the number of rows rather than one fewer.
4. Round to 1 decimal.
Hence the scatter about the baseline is 2.4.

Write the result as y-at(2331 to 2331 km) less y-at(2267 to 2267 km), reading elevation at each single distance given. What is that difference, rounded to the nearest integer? 11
